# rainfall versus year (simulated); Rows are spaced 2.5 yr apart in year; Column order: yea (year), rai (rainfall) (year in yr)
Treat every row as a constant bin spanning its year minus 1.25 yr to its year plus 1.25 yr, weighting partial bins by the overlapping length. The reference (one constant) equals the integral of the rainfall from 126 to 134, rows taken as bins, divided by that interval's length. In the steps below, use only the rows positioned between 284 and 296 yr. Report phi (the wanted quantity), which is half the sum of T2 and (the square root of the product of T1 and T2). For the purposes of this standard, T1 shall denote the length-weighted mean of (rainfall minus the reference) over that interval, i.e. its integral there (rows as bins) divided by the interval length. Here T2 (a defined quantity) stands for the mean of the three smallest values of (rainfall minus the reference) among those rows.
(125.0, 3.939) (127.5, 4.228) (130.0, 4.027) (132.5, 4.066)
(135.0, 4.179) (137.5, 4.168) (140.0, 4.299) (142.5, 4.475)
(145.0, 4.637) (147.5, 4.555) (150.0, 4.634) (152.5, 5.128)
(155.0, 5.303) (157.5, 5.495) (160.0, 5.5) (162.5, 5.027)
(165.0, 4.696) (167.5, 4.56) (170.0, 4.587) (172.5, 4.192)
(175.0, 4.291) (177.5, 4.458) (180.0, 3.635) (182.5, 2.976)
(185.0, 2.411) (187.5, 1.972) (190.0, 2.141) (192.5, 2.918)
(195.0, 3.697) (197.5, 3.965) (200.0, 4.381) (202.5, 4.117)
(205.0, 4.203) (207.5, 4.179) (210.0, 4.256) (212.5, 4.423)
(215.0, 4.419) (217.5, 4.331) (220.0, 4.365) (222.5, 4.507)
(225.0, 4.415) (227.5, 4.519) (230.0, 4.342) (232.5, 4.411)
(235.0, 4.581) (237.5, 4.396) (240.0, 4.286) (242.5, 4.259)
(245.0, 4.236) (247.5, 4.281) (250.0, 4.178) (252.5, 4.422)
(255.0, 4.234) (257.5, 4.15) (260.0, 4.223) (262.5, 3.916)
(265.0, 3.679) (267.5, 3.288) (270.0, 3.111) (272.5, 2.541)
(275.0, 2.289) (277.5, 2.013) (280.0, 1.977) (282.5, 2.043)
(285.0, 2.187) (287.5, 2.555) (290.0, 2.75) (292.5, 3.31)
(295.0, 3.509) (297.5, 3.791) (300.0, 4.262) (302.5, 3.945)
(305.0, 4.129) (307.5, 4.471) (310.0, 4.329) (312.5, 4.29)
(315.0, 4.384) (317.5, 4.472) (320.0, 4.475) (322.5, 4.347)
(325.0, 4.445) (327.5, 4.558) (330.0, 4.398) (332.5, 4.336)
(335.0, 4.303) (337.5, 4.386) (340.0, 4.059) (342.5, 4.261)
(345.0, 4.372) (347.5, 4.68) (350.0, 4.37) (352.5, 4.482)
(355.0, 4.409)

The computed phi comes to -0.10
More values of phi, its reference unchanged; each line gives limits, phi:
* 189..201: -0.14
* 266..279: -0.10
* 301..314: 0.03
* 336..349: 0.15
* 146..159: 0.73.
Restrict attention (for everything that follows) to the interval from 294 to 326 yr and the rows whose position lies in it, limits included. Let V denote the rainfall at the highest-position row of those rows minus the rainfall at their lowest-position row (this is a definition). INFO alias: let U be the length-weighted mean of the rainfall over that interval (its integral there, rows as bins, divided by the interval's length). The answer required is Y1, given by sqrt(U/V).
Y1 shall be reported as 2.1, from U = 4.22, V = 0.94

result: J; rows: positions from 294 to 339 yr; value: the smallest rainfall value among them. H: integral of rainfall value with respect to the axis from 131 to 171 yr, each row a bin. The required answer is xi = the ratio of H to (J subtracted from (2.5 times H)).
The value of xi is 0.403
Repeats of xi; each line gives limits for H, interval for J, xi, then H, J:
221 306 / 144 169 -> 0.402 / 312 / 4.555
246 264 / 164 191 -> 0.404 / 75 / 1.972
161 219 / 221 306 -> 0.401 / 227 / 1.977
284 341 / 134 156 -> 0.403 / 228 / 4.168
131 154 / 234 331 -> 0.403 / 103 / 1.977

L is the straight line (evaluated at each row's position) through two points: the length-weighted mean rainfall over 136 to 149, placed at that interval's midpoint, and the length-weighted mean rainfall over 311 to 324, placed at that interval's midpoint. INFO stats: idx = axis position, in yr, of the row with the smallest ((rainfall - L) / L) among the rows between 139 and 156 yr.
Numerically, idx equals 140.0 yr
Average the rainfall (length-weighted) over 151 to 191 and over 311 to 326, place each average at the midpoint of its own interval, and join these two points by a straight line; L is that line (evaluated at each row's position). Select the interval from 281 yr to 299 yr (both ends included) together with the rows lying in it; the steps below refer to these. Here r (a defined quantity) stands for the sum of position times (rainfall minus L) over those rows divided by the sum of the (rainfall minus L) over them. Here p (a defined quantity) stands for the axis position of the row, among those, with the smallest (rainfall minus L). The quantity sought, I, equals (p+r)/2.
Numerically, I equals 285.2 yr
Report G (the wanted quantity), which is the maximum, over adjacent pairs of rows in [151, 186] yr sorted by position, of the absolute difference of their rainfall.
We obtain 0.82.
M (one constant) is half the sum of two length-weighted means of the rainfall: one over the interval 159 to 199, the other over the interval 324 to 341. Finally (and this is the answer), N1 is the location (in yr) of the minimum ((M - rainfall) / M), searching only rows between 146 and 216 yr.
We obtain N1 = 160.0 yr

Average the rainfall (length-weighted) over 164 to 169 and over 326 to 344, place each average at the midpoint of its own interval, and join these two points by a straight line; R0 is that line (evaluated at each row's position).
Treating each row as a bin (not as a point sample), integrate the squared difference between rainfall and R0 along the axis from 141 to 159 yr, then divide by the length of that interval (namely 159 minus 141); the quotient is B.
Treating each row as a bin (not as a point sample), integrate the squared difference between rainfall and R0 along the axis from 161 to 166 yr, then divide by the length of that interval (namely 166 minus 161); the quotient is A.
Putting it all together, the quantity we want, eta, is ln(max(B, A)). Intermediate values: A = 0.12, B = 0.21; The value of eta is -1.5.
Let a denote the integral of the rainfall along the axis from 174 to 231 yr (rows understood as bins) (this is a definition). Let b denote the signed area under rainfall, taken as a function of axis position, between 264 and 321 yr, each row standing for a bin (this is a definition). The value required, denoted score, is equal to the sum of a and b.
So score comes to 413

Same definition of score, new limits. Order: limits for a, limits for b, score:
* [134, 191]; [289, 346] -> 479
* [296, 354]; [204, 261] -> 498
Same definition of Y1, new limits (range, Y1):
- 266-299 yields 2.3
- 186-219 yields 1.3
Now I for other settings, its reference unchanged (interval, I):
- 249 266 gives 263.8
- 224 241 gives 235.7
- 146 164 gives 151.9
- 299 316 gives 303.4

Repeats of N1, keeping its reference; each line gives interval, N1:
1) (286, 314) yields 307.5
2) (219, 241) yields 235.0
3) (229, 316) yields 235.0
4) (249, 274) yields 252.5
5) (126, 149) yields 145.0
